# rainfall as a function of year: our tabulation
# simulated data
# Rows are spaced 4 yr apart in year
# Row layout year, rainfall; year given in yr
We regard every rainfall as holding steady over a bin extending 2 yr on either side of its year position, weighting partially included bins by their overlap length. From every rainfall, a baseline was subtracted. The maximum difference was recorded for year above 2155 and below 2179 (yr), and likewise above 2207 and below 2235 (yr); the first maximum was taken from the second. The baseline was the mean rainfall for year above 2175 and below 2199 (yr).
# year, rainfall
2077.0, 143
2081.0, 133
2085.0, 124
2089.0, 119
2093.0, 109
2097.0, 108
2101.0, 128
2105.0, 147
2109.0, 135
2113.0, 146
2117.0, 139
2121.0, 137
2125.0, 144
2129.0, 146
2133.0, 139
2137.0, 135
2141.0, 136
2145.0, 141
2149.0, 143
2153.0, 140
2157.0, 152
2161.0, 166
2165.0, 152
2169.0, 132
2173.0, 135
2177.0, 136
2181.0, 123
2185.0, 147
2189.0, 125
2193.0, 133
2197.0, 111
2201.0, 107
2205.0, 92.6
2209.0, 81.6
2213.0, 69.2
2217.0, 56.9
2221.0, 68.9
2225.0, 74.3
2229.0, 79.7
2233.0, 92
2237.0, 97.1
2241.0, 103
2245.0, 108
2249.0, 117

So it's -74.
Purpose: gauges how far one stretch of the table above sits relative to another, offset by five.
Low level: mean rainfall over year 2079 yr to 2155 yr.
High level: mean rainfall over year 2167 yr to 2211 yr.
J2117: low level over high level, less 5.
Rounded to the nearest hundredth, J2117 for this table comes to -3.88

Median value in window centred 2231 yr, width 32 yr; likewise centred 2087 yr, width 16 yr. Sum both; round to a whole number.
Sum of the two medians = 207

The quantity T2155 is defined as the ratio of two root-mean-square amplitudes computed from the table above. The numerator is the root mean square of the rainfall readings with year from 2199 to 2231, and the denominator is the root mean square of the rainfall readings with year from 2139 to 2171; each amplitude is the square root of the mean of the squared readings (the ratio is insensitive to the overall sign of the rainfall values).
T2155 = 0.55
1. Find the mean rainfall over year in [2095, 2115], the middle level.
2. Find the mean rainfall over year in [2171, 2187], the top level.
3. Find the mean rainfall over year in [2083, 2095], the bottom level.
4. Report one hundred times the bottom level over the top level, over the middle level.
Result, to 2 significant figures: 0.65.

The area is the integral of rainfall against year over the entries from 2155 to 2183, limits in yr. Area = 3984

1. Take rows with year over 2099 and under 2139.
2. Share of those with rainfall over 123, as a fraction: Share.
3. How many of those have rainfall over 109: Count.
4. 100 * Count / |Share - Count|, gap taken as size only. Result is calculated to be 111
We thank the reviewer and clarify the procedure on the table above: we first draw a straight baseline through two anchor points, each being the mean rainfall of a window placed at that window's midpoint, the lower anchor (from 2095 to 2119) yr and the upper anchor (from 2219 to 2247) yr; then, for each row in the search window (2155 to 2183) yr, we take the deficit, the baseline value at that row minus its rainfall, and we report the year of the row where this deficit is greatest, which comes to 2181.0 yr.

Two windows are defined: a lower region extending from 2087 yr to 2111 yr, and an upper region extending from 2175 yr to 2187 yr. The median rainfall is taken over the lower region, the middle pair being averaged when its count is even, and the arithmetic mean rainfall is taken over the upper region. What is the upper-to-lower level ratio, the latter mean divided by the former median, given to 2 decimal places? 1.10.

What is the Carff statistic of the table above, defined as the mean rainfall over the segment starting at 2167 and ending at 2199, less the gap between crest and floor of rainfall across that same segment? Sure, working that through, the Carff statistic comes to 94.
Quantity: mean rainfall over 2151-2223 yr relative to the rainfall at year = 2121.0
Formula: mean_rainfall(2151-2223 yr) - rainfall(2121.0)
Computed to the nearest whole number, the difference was -19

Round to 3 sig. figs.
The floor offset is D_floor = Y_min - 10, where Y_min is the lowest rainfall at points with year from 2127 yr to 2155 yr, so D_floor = 125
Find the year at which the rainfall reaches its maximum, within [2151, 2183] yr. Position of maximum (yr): 2161.0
